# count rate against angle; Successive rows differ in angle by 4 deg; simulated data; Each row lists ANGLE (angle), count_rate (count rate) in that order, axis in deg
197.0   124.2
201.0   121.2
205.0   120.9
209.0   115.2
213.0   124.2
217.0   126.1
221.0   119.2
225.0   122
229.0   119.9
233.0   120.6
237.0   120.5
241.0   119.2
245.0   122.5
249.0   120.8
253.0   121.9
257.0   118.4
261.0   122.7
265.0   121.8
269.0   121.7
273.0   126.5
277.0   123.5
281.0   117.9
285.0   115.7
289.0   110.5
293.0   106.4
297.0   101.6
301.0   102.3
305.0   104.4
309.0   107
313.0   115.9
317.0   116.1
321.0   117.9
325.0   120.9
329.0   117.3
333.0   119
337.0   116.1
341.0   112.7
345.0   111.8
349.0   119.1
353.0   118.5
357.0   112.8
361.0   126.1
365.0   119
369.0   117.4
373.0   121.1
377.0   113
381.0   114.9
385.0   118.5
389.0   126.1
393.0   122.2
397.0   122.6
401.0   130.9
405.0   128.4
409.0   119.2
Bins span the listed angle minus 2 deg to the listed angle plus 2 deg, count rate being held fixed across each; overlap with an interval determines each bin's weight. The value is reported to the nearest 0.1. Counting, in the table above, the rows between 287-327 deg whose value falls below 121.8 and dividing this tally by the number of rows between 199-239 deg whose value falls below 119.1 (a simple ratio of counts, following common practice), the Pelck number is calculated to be 10.0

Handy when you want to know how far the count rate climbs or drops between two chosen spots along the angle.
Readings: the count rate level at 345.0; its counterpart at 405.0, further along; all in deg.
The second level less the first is 17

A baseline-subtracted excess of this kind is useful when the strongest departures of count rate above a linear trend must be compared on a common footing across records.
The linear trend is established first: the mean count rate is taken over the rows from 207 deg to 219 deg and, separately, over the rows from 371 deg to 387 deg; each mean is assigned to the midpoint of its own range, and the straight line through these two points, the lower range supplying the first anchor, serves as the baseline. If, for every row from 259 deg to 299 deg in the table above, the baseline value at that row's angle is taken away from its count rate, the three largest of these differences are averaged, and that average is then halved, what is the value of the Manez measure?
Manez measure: 2.1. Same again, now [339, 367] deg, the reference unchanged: 2.0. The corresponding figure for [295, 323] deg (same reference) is -1.0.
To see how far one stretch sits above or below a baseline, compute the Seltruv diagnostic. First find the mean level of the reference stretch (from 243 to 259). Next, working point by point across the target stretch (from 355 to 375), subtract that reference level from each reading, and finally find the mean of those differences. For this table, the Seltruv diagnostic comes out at -1.6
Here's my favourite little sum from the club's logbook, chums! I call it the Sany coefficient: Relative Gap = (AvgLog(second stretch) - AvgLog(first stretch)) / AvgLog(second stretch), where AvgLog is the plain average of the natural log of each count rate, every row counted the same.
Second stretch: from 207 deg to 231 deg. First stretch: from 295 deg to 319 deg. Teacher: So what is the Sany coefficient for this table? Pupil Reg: 0.024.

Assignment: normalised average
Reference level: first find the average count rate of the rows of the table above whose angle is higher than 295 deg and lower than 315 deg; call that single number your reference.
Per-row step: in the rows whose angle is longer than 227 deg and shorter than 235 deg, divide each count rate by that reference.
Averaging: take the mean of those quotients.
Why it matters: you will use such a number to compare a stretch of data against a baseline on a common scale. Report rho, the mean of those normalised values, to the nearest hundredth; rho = 1.13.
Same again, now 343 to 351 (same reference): 1.09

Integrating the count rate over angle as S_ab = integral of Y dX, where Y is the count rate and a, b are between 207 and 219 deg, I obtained 1462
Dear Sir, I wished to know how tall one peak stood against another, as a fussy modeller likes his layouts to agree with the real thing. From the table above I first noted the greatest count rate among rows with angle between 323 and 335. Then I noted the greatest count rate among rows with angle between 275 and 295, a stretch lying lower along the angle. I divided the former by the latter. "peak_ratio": 0.98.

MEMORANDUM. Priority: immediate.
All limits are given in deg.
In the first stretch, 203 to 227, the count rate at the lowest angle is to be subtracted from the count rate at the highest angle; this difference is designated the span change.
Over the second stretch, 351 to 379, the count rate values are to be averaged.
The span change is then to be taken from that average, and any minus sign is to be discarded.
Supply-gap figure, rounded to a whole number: 117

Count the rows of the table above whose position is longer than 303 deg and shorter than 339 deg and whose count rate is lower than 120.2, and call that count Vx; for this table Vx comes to 8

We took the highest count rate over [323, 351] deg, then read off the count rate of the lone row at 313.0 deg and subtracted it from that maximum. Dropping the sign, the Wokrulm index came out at 5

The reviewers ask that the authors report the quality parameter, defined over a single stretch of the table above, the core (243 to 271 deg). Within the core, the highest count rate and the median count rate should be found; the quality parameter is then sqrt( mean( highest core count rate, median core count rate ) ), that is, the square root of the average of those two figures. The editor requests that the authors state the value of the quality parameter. 11.1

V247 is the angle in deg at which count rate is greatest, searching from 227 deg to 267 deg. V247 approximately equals 261.0 deg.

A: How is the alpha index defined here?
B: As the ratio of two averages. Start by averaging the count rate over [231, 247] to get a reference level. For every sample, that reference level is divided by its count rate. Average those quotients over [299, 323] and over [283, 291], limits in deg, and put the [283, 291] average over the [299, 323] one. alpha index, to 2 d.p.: 0.98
